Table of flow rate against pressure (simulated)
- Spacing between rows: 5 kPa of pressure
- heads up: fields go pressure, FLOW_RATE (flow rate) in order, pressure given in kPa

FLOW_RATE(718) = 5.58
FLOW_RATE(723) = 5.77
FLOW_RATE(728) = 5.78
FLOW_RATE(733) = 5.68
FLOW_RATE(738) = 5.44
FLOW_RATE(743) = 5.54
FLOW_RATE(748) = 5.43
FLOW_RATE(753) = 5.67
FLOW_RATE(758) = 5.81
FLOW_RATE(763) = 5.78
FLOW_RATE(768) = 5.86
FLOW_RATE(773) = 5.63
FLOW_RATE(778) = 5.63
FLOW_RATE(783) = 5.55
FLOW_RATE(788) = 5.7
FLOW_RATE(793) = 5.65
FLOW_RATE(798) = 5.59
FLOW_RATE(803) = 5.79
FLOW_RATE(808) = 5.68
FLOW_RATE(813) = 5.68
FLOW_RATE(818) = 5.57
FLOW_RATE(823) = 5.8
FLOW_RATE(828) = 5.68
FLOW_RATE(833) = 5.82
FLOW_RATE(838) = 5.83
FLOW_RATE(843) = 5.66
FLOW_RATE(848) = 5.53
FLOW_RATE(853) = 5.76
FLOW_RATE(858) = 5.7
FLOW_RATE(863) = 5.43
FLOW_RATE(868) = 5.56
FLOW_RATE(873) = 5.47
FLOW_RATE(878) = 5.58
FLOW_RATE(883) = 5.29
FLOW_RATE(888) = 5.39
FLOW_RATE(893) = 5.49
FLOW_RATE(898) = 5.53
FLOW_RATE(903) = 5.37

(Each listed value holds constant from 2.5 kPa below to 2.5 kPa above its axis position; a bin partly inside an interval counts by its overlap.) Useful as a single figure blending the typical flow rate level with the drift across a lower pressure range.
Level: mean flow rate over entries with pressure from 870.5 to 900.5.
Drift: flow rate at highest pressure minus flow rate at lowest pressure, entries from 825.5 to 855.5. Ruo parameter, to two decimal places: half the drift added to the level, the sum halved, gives 2.75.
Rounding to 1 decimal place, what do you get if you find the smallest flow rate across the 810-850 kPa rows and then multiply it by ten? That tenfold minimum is 55.3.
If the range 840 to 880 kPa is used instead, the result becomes 54.3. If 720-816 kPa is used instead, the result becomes 54.3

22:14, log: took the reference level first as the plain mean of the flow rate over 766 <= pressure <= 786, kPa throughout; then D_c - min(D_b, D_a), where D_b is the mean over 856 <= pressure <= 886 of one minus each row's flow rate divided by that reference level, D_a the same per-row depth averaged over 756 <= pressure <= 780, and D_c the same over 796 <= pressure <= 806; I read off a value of 0.009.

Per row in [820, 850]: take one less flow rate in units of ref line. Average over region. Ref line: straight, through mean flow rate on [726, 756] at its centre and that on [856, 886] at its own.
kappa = -0.035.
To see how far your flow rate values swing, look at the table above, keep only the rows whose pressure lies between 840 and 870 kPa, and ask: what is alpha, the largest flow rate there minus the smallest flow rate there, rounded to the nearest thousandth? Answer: 0.330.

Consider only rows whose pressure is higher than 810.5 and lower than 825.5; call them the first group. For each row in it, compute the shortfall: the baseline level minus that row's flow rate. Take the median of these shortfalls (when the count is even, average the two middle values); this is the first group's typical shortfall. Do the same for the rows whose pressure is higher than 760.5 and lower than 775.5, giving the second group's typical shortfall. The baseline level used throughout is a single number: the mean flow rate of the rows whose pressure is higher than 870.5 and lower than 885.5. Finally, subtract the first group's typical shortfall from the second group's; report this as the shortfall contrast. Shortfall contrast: -0.10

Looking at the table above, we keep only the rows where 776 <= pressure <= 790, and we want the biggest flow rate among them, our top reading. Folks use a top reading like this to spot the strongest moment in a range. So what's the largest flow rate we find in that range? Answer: 5.7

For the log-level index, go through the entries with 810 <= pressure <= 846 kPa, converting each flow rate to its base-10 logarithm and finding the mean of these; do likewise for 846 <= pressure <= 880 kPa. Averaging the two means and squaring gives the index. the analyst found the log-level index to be 0.565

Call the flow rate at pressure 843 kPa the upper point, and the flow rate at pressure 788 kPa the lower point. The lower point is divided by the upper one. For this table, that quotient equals 1.007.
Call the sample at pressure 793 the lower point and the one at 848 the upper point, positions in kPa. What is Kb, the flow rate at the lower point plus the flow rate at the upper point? 11.2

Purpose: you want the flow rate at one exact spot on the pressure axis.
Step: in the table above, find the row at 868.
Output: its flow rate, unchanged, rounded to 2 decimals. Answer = 5.56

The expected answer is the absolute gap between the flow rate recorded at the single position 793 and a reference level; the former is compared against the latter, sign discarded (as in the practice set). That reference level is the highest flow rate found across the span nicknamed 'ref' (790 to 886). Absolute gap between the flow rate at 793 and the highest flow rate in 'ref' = 0.18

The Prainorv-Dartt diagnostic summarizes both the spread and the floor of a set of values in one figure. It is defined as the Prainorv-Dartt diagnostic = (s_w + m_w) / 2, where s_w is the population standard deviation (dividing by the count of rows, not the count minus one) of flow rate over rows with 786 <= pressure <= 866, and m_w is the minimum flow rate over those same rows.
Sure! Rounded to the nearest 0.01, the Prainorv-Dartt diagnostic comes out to 2.77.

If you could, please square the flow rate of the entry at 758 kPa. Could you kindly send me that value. 33.8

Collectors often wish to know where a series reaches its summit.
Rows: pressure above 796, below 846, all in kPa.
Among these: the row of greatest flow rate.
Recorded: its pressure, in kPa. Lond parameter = 838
